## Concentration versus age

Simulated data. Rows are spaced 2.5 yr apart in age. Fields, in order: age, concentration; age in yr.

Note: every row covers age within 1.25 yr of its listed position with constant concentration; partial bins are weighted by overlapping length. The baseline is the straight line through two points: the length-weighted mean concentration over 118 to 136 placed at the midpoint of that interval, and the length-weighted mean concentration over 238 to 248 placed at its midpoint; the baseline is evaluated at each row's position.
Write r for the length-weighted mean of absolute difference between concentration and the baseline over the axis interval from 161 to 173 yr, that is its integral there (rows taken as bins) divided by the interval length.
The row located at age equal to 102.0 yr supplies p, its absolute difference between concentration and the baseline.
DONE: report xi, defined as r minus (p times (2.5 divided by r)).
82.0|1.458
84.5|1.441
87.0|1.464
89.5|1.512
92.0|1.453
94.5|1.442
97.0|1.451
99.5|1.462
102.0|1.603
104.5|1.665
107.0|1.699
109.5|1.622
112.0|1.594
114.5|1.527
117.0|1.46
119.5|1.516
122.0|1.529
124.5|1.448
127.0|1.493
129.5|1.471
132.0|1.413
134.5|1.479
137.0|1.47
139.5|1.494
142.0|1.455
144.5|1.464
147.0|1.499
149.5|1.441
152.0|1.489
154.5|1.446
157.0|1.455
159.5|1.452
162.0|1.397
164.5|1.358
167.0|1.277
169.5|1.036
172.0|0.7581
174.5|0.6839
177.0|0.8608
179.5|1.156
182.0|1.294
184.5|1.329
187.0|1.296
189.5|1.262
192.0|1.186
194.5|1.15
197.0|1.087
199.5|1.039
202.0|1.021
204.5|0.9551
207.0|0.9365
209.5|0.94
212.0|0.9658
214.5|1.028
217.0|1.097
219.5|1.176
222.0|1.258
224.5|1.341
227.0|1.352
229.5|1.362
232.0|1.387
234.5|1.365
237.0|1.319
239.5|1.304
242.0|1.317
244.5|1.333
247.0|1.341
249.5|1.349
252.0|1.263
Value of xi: -0.6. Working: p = 0.092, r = 0.26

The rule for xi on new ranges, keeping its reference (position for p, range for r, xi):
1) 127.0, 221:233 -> -1.1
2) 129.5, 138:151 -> -0.4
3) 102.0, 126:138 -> -12.0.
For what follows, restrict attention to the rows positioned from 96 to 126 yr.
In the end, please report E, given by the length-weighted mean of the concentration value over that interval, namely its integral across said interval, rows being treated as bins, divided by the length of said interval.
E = 1.55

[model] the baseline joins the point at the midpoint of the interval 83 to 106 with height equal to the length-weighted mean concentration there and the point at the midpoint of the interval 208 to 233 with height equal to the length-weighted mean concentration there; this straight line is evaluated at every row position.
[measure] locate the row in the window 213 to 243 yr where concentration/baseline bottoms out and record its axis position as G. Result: 214.5 yr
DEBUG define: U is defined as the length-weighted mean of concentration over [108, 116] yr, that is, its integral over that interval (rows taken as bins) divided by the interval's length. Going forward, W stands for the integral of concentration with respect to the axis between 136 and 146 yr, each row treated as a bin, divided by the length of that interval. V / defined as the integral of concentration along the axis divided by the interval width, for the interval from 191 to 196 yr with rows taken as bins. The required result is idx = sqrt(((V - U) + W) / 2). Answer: 0.73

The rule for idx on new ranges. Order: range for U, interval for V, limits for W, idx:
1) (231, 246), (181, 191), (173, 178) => 0.60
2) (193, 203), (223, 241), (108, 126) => 0.95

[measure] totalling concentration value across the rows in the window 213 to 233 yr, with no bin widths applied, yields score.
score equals 10.0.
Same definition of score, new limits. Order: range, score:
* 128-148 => 11.7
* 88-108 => 12.3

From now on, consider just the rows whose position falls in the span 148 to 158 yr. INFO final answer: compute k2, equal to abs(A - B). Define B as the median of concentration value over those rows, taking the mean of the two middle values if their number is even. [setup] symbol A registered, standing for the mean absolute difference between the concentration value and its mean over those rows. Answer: 1.43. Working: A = 0.016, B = 1.45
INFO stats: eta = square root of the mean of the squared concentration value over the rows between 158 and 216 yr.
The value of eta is 1.13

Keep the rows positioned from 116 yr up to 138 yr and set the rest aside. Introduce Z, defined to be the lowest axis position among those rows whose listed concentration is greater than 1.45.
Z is 117.0 yr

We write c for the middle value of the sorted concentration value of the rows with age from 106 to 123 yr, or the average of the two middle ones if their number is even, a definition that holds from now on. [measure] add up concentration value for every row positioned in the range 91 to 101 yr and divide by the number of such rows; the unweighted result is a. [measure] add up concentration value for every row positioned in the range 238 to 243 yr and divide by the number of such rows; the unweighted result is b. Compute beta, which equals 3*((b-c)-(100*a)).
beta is -436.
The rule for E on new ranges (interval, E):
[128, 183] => 1.31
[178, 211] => 1.12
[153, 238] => 1.18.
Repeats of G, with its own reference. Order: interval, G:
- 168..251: 174.5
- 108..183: 174.5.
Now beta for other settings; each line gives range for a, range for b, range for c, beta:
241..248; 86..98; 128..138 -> -399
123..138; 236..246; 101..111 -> -440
